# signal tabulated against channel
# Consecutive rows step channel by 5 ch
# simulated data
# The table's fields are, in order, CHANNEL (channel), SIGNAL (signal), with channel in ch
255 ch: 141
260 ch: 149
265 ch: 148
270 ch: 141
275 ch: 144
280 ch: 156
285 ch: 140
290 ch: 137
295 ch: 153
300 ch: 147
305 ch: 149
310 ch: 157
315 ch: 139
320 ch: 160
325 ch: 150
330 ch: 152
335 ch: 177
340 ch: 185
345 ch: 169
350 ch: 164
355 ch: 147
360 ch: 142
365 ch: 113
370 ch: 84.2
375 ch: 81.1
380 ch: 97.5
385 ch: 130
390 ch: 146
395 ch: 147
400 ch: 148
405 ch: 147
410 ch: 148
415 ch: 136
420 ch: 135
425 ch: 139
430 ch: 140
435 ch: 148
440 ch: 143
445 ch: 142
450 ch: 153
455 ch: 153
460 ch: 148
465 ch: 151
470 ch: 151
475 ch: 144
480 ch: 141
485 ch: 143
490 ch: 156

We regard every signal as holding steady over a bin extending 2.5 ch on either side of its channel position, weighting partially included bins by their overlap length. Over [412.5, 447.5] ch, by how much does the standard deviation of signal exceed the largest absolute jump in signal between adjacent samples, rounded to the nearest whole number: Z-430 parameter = -4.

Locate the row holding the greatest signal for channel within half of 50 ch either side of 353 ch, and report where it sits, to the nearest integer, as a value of 340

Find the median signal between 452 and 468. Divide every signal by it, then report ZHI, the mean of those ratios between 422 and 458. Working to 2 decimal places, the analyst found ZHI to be 0.96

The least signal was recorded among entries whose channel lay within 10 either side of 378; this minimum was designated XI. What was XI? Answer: 81.1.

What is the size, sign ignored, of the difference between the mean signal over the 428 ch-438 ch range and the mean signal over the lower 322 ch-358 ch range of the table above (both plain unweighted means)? 19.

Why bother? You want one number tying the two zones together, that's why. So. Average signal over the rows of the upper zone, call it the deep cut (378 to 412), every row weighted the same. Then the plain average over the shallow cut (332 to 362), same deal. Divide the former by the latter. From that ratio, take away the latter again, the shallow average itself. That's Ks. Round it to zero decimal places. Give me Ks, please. -163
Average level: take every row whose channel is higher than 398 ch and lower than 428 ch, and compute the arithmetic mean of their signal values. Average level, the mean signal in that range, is 142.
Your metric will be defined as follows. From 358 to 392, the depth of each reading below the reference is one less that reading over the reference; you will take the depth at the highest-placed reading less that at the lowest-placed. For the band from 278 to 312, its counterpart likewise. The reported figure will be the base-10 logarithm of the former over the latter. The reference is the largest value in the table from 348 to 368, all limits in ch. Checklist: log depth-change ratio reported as 0.60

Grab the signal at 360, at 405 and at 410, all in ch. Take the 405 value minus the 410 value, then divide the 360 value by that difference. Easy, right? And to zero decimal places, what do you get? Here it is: -142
